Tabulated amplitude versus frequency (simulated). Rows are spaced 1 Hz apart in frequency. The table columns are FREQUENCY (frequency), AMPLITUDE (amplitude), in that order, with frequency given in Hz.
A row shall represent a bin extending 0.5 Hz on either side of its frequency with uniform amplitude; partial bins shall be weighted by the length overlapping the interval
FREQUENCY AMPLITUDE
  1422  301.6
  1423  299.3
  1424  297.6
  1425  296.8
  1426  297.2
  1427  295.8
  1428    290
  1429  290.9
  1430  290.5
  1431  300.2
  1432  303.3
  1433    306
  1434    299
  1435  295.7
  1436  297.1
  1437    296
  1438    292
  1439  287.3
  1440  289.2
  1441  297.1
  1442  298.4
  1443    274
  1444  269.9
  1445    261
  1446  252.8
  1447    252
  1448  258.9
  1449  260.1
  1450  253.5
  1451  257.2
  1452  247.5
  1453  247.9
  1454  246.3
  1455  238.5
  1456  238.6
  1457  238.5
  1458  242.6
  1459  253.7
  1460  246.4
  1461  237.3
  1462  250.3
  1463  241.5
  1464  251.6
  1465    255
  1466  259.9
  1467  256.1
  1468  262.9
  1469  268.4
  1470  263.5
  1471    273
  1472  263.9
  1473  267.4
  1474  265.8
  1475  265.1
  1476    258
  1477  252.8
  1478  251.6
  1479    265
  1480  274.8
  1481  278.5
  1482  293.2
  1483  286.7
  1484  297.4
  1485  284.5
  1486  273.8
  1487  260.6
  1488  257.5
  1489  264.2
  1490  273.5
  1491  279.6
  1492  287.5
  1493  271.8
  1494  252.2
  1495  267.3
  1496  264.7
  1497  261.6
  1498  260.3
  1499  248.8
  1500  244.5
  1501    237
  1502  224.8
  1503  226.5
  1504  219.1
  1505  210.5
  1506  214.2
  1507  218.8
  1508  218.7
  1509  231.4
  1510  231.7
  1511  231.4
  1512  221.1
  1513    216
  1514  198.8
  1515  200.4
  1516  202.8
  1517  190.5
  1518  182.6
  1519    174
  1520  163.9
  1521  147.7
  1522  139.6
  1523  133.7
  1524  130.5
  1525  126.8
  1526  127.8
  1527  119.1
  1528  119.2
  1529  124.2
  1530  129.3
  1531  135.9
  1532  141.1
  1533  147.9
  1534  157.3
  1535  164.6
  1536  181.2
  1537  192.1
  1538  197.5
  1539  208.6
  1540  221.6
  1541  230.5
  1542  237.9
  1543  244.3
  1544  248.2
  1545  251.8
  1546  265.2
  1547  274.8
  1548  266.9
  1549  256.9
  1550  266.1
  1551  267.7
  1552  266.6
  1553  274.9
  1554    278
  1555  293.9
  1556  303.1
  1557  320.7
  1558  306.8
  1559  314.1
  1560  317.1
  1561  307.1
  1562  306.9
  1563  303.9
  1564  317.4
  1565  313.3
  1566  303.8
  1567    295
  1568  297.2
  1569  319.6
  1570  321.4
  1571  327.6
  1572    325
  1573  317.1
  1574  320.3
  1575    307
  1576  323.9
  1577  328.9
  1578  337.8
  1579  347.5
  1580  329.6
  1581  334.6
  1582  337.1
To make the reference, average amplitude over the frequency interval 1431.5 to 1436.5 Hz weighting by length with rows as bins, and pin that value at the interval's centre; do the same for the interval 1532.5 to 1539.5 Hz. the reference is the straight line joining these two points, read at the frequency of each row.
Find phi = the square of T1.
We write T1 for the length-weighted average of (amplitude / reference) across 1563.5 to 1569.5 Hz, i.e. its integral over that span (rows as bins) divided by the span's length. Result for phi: 4.7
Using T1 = 2.2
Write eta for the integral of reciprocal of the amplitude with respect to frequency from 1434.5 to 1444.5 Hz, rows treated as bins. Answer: 0.035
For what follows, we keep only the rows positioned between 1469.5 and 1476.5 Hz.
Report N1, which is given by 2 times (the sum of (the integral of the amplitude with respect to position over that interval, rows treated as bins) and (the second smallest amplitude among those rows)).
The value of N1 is 4240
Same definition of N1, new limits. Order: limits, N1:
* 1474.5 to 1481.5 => 4197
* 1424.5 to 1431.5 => 4704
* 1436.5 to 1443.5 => 4643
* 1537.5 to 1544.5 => 3594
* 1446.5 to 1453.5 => 4050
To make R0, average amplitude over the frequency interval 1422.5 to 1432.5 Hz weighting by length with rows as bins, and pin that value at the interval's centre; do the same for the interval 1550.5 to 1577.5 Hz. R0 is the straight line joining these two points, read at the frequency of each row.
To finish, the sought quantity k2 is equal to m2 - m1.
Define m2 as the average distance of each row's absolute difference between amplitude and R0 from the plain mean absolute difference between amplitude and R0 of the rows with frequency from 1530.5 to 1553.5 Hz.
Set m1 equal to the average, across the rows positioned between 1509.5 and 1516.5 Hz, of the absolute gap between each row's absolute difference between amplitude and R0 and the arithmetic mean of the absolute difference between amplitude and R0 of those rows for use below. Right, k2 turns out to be 28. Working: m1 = 12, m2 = 40.4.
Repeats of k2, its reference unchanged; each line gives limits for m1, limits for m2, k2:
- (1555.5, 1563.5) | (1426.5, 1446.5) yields 5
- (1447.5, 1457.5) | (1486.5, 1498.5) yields 1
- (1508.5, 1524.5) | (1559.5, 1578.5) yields -24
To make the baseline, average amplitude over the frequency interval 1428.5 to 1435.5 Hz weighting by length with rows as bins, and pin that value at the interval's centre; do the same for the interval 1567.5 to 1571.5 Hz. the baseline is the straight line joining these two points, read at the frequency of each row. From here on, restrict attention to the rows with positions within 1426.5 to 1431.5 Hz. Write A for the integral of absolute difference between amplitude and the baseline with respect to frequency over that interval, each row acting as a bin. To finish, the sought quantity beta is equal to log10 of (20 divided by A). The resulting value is -0.10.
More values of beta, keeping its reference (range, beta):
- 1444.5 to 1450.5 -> -1.12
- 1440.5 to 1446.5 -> -0.86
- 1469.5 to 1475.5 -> -1.04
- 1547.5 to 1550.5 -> -0.88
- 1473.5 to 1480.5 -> -1.17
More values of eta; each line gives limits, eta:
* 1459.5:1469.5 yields 0.040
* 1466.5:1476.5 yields 0.038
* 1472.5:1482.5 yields 0.037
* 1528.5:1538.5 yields 0.065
